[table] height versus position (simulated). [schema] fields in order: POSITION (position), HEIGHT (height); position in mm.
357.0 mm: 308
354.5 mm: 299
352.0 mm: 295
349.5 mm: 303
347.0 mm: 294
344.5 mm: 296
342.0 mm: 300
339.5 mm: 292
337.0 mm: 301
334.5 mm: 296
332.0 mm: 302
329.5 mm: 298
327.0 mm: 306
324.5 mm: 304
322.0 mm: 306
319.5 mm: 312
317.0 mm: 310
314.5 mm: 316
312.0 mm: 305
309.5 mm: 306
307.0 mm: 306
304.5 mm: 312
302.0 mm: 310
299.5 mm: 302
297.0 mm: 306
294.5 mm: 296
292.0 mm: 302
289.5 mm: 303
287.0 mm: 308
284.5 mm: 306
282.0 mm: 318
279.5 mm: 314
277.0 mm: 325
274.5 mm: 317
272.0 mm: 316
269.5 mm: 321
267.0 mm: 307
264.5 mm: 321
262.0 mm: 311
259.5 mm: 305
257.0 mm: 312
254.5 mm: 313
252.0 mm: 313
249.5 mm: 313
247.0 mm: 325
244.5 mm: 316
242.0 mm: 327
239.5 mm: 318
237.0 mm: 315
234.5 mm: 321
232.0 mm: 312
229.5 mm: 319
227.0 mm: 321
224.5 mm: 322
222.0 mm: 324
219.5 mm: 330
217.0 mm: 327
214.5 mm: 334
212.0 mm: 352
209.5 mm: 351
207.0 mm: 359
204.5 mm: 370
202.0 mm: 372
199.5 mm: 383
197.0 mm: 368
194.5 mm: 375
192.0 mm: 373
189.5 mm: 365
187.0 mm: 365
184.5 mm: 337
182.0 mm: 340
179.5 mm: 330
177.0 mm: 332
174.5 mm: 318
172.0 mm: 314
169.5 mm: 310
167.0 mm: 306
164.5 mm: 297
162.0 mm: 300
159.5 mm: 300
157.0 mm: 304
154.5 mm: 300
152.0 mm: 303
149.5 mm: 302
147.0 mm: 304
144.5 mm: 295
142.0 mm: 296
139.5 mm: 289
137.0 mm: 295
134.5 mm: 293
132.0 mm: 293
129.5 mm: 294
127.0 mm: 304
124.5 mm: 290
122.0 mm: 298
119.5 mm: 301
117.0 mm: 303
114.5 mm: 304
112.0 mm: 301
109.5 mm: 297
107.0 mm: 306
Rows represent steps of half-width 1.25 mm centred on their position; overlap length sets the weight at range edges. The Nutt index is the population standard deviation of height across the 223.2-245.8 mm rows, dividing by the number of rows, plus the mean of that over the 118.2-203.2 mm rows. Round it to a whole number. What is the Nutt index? 323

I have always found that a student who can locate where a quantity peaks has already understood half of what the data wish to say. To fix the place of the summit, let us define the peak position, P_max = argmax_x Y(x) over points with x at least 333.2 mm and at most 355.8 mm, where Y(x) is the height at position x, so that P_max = 349.5 mm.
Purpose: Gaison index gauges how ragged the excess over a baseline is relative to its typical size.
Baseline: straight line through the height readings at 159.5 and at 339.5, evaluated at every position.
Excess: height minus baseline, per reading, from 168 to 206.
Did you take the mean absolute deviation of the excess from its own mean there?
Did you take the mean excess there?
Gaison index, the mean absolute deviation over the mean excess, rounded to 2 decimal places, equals 0.45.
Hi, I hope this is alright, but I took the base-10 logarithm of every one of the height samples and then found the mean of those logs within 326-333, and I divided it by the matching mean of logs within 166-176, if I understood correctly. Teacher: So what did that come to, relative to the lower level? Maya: 0.99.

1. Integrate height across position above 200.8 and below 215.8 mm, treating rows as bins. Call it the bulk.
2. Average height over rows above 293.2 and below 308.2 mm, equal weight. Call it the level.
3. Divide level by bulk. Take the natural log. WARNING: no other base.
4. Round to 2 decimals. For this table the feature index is -2.86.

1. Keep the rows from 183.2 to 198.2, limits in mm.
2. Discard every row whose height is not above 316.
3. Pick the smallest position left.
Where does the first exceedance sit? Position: 184.5 mm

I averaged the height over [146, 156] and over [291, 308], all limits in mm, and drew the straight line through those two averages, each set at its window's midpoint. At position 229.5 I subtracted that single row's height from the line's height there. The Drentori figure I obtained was -15.4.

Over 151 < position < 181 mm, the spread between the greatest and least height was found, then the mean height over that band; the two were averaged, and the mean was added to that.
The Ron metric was 482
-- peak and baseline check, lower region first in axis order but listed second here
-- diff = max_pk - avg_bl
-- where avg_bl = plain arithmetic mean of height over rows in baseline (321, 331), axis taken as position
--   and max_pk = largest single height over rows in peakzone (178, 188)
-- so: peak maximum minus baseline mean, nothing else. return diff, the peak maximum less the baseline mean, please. 62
